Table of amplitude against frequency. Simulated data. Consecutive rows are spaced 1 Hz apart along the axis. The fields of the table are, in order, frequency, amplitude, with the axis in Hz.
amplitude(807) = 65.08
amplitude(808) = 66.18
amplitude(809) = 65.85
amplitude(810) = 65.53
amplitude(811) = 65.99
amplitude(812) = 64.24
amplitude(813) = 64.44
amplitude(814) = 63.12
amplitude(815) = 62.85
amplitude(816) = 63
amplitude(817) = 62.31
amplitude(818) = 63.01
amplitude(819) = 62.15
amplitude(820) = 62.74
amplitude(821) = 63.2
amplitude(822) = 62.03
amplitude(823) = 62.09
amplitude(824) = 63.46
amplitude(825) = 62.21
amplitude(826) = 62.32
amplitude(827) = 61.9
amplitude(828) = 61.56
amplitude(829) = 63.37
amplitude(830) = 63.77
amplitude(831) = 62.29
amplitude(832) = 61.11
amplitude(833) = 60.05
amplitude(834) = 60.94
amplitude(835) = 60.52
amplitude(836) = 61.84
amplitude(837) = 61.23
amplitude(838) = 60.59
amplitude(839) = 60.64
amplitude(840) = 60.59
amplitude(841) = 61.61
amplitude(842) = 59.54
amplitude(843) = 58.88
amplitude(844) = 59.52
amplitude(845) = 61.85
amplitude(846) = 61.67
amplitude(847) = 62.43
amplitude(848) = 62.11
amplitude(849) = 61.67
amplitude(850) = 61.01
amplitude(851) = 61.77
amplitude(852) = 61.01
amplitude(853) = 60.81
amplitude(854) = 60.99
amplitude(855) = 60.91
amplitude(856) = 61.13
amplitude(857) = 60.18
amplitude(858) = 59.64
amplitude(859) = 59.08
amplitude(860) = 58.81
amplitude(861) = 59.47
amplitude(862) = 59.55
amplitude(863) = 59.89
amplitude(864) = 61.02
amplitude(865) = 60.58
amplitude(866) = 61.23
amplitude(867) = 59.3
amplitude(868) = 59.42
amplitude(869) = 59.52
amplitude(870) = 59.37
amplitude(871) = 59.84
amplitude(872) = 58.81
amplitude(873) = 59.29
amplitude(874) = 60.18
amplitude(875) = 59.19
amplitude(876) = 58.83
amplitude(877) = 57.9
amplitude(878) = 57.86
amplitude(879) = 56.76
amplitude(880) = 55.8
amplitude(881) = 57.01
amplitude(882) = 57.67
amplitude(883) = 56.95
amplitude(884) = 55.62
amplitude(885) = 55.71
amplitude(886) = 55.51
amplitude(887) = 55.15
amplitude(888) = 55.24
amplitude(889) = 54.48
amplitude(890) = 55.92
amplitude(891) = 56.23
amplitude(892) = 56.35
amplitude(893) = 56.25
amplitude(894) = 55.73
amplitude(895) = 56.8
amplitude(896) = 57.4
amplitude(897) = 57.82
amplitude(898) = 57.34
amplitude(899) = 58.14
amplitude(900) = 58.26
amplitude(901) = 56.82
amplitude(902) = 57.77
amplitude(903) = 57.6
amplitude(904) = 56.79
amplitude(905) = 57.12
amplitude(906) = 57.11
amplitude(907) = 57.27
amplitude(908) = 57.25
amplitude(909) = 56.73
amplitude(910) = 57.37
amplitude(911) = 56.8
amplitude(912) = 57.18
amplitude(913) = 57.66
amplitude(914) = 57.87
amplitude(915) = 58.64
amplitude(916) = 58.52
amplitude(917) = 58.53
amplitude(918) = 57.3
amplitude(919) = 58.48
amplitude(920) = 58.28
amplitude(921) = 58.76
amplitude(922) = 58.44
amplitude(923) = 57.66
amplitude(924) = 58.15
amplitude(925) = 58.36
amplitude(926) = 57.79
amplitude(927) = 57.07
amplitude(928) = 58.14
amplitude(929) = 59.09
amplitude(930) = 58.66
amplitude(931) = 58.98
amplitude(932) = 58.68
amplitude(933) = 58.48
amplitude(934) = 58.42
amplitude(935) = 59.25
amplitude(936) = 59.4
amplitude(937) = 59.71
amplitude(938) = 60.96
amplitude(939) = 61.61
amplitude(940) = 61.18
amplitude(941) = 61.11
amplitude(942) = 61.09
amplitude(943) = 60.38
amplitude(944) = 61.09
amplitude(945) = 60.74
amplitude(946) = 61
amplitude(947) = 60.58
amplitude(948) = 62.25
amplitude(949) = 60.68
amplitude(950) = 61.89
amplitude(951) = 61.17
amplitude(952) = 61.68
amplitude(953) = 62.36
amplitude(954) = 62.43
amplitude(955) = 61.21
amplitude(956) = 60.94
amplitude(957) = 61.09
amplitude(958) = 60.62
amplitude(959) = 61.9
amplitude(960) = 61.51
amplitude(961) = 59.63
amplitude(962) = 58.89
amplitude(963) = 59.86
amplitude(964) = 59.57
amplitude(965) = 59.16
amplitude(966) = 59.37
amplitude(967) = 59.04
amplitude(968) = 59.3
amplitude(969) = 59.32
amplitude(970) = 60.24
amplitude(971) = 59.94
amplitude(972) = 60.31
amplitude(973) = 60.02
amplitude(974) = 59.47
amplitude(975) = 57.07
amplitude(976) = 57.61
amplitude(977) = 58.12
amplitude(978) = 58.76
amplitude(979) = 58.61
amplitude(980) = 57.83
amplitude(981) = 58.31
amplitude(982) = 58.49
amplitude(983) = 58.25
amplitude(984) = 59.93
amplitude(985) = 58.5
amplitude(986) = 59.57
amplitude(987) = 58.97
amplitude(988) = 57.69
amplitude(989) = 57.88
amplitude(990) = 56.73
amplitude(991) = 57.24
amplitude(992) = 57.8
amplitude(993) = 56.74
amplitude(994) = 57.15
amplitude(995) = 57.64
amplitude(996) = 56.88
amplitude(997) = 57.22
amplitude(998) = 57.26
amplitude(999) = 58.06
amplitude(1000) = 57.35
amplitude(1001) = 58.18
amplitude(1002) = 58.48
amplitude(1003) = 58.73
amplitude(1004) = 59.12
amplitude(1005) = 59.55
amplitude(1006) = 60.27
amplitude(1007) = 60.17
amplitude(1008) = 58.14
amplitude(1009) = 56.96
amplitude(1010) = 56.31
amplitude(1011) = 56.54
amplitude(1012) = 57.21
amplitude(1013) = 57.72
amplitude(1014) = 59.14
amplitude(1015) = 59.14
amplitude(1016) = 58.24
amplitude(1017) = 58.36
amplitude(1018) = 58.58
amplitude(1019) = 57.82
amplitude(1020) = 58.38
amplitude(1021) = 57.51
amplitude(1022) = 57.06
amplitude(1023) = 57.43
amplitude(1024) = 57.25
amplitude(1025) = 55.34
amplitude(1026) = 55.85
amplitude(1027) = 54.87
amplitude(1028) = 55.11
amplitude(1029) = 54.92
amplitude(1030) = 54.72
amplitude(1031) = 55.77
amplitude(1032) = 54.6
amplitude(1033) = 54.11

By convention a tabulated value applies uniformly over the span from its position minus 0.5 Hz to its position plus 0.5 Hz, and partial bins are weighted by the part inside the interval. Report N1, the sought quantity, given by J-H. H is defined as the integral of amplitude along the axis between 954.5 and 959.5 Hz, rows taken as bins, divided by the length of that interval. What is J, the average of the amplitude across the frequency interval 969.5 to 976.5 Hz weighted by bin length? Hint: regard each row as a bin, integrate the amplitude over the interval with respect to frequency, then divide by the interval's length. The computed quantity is -1.9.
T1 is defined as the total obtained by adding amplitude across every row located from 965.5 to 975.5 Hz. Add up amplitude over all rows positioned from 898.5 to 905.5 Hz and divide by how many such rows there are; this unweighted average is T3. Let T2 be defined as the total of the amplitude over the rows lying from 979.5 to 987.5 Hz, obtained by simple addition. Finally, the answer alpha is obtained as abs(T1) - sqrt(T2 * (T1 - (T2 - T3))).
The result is 302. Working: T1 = 594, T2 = 470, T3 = 57.5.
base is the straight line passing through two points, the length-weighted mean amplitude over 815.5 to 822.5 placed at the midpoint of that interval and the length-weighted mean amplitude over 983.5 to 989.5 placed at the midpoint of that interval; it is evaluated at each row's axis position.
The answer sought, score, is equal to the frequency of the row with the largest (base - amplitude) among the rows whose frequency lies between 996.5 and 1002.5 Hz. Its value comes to 997 Hz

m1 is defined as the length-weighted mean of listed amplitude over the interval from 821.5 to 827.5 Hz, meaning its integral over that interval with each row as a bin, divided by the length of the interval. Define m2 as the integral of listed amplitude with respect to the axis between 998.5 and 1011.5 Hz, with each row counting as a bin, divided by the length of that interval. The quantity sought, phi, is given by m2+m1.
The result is 121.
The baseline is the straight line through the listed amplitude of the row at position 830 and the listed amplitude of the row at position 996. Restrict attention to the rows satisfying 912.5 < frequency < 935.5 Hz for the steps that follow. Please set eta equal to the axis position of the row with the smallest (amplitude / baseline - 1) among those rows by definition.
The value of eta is 918 Hz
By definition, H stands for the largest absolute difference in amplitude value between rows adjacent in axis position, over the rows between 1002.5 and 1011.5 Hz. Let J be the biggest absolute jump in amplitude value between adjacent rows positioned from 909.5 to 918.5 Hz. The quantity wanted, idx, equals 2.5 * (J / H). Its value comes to 1.5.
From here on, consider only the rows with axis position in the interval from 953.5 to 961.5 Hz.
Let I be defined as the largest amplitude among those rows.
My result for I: 62.43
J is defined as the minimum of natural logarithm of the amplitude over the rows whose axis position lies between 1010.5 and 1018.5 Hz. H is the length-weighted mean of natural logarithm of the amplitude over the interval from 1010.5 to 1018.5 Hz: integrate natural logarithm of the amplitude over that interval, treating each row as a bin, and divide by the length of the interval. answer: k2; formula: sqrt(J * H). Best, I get 4.05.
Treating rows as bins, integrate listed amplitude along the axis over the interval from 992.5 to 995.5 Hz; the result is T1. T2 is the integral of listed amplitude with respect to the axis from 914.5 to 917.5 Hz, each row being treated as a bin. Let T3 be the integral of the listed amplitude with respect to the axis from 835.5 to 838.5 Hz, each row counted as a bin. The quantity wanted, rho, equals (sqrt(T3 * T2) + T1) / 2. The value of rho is 176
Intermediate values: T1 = 172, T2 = 176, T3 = 184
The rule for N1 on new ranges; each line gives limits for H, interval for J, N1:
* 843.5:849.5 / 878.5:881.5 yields -5.0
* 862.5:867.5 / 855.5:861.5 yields -0.7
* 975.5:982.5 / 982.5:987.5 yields 0.8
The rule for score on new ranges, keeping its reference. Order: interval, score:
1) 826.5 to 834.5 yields 833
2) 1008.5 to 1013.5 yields 1010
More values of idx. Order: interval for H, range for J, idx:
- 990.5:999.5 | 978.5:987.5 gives 4.0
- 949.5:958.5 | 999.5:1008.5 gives 4.2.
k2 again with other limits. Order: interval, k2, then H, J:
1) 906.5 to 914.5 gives 4.04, 4.05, 4.04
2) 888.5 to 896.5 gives 4.01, 4.03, 4.00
